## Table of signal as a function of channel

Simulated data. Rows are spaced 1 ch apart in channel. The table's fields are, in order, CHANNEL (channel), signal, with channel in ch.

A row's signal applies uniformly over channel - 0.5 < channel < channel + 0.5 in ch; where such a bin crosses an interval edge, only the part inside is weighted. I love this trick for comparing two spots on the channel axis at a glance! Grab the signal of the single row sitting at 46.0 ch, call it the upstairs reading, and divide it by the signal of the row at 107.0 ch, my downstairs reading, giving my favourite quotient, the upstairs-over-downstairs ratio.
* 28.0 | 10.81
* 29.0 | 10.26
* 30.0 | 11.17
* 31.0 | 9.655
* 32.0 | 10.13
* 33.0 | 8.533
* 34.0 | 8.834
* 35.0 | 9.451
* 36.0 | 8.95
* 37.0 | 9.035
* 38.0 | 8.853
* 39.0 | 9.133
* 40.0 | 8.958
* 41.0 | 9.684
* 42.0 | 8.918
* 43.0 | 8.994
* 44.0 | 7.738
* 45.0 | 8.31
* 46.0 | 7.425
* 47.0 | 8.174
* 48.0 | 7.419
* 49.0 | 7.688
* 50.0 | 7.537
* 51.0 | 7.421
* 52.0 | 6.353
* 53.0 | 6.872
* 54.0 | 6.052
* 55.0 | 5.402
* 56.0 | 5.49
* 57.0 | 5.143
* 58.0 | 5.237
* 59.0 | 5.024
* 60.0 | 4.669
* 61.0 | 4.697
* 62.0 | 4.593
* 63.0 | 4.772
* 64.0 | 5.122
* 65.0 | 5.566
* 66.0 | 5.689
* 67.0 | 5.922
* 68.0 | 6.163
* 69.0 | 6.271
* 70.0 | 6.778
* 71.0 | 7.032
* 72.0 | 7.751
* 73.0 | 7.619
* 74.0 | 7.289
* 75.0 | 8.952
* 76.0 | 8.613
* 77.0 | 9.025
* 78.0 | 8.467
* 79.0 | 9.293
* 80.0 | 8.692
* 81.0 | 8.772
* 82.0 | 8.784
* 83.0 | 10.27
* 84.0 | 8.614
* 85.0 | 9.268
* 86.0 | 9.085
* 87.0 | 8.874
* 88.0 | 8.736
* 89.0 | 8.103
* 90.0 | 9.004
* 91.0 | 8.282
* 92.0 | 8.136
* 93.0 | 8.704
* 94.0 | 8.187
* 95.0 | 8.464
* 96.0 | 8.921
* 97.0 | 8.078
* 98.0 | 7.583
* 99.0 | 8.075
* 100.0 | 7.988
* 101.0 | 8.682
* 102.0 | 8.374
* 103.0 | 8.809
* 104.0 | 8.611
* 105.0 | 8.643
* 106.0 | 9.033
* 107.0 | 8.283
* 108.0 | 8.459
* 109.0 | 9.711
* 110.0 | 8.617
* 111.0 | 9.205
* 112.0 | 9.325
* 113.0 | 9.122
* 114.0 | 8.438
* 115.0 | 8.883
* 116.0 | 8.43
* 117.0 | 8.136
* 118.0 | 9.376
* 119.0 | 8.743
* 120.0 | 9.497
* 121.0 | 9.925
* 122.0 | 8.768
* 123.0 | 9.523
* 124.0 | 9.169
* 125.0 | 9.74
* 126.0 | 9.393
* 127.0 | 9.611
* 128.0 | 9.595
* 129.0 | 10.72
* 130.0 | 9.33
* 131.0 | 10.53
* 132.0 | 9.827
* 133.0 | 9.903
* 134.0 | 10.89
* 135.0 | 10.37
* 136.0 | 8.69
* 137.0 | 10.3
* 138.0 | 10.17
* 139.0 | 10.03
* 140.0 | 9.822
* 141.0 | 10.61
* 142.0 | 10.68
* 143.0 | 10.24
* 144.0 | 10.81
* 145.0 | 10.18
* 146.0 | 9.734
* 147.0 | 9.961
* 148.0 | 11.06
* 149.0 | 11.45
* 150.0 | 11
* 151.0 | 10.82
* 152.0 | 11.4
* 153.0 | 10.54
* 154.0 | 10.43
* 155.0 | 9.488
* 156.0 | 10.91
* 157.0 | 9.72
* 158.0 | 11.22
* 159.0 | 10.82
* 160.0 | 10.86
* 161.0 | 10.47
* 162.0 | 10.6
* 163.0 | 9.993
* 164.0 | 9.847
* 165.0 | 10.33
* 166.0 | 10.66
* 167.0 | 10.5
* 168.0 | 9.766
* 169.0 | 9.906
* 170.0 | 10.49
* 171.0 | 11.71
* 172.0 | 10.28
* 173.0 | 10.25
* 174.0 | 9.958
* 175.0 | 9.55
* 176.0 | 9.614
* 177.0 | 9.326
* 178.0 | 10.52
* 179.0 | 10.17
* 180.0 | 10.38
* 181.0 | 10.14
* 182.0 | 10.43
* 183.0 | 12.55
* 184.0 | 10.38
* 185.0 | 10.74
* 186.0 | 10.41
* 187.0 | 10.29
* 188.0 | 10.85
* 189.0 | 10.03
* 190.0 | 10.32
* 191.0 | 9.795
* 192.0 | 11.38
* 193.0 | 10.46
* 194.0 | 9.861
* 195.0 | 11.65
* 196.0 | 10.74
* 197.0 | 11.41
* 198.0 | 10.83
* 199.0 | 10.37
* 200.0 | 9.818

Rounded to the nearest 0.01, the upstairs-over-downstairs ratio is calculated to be 0.90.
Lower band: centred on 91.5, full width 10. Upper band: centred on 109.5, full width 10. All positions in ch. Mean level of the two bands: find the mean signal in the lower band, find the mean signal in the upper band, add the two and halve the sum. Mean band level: 8.7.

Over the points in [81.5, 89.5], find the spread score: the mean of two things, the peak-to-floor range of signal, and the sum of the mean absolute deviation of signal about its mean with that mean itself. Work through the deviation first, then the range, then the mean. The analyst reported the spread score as 5.8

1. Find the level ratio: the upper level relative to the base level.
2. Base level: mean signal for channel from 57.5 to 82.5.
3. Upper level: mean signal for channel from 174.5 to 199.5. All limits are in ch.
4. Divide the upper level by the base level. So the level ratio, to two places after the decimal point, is 1.54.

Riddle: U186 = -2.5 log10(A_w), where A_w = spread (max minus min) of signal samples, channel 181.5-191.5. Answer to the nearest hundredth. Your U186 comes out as -1.10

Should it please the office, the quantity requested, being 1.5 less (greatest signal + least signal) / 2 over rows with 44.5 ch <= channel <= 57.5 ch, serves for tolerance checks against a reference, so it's -5.2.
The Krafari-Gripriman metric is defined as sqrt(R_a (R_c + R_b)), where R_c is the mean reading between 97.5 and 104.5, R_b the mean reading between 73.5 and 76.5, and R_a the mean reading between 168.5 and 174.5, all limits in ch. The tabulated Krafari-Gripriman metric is 13.2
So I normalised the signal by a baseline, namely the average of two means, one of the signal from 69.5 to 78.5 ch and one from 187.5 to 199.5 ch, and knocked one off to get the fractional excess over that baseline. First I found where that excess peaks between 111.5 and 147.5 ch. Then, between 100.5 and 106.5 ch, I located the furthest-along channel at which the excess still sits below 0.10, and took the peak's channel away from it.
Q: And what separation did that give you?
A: -28 ch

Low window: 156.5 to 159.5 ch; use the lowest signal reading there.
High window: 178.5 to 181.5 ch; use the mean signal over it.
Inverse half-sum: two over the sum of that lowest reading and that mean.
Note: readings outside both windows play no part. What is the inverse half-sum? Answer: 0.100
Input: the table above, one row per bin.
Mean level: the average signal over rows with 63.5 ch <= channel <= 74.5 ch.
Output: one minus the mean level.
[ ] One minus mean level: -5.5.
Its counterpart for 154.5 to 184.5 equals -9.4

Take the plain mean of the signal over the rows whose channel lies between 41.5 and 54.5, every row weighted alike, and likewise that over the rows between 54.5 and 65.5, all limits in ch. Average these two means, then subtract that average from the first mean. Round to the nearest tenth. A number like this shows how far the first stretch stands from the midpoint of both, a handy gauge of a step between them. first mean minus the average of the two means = 1.3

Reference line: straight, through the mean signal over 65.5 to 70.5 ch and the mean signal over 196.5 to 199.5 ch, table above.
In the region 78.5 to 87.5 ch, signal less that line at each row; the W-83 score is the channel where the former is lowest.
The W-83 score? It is 84.0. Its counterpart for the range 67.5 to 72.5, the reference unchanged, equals 68.0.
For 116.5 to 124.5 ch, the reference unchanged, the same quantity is 117.0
